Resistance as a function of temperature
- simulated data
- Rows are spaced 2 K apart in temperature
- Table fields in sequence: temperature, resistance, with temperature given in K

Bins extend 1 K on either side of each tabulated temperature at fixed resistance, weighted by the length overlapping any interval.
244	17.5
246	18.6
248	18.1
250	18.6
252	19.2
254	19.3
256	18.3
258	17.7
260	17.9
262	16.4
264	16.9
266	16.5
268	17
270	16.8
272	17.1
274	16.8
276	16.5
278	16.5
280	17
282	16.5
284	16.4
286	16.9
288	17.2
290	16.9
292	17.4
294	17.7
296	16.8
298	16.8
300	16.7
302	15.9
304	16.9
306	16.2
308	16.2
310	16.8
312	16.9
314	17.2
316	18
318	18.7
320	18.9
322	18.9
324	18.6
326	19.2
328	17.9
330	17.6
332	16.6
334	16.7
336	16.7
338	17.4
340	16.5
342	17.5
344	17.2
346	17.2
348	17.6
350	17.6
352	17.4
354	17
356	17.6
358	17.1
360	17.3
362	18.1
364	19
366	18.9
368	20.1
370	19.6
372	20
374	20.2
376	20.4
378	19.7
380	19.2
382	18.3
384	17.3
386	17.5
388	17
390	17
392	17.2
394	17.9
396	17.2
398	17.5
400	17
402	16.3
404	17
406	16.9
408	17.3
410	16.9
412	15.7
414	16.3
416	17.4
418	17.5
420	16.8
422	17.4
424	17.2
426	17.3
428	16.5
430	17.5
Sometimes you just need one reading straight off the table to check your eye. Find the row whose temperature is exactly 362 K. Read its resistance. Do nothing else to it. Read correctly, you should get 18.1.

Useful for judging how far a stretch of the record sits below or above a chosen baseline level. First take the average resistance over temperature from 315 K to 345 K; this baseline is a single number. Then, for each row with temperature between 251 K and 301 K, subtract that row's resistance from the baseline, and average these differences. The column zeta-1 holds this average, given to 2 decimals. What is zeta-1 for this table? 0.59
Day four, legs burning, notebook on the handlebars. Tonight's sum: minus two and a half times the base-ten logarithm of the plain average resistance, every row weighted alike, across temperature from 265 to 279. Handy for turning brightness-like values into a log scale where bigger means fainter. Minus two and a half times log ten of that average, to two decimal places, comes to -3.06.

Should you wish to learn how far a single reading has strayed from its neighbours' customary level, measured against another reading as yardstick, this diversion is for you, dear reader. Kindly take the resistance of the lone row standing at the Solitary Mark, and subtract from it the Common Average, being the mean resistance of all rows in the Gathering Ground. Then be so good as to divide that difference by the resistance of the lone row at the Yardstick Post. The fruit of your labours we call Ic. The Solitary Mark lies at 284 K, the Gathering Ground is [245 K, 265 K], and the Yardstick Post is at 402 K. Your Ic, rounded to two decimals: -0.10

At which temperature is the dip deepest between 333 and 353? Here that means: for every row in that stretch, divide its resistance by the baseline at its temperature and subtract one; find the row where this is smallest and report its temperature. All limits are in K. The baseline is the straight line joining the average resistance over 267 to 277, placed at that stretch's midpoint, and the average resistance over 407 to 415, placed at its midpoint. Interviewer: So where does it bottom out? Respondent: 340 K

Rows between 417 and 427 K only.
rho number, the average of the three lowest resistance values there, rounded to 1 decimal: 17.1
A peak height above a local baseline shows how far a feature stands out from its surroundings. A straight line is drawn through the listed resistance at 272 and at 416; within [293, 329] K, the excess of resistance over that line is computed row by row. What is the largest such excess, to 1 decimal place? 2.0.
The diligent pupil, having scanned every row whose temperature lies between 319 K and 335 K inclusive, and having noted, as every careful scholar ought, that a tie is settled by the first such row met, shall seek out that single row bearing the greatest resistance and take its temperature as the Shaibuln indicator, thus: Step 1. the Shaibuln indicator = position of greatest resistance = 326 K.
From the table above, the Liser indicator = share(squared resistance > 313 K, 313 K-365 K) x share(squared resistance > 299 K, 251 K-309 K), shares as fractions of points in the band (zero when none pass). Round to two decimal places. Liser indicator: 0.08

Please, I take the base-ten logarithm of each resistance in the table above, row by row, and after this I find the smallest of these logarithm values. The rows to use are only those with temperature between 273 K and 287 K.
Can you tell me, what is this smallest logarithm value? 1.21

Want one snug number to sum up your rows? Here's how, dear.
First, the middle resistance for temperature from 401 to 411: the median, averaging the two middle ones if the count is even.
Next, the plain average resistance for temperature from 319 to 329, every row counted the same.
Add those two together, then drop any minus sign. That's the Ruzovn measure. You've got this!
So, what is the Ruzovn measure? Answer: 35.6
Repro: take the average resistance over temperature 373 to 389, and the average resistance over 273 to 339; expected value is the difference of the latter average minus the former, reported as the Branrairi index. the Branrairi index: -1.5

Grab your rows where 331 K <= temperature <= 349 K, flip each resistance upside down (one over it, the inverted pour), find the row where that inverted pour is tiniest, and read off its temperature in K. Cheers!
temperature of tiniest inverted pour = 348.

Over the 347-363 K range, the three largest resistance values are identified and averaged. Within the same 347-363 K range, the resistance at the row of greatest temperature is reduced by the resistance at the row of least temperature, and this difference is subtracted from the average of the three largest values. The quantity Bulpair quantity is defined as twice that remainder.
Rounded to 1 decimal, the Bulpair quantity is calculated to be 34.5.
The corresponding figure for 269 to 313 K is 34.7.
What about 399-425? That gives 34.5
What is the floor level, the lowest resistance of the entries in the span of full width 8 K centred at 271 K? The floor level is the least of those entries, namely 16.8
